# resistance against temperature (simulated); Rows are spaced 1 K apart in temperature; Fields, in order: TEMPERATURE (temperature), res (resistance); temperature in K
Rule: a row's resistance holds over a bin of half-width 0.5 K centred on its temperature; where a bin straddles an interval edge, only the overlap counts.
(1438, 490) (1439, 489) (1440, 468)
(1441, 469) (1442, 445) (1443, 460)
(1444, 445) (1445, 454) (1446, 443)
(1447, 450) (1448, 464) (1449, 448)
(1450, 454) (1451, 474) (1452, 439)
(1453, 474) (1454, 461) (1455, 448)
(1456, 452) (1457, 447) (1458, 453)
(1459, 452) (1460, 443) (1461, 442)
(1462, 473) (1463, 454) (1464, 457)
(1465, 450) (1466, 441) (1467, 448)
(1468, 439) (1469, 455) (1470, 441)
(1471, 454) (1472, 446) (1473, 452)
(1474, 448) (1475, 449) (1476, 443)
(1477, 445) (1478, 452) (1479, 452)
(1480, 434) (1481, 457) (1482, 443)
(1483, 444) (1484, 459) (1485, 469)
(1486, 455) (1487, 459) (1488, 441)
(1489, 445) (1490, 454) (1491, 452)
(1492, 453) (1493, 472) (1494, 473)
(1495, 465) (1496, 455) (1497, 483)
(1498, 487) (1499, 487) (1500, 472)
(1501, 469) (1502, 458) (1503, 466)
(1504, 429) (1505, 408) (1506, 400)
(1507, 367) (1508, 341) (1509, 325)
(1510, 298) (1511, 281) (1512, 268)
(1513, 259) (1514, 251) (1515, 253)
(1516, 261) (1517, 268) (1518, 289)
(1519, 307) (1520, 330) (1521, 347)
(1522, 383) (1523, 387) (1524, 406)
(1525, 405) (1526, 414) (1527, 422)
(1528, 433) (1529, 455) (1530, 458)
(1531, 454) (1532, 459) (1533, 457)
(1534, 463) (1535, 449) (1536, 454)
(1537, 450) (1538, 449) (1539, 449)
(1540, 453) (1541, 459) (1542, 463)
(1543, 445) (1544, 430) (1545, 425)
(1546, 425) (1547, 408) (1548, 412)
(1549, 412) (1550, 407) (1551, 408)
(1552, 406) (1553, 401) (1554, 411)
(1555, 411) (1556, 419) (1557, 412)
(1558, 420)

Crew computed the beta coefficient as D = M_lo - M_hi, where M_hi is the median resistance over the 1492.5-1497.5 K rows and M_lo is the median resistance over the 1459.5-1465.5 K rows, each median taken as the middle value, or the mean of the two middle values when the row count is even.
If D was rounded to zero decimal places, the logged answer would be -20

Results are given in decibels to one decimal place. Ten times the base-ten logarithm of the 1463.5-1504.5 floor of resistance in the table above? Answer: 26.3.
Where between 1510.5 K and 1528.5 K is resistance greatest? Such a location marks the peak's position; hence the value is 1528 K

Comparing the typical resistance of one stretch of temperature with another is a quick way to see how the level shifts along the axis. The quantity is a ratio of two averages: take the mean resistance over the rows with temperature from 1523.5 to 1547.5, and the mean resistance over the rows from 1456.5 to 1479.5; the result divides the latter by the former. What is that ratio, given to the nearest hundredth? 1.02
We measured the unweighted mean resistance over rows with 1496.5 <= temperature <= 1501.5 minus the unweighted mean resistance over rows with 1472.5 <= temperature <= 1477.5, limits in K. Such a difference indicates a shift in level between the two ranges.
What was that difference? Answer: 32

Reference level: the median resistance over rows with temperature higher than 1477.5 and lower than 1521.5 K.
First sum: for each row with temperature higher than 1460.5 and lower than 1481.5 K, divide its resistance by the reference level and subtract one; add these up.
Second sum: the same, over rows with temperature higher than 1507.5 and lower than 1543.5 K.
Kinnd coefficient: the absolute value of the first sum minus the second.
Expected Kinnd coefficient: 5.3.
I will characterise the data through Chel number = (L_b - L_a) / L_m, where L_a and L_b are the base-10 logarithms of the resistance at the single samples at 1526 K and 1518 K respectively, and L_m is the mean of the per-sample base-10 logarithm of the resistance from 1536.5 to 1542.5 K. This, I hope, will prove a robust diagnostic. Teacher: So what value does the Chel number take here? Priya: -0.059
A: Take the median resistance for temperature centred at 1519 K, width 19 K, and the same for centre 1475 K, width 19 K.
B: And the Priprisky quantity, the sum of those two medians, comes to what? 755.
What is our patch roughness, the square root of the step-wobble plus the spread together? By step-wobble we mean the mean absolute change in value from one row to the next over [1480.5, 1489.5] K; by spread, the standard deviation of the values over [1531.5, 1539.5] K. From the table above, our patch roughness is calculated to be 3.9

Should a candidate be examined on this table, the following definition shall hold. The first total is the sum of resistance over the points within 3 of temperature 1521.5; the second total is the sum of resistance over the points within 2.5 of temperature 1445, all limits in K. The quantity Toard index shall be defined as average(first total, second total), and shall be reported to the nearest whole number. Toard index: 2206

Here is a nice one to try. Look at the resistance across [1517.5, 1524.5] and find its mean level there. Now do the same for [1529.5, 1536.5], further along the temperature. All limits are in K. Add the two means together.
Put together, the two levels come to 806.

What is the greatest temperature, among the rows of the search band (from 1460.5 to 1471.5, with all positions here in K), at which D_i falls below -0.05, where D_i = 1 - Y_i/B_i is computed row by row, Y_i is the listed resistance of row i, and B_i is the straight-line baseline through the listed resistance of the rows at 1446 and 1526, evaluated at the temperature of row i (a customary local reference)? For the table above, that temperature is 1462 K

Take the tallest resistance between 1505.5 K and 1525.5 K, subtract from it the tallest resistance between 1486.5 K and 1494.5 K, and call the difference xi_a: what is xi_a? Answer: -67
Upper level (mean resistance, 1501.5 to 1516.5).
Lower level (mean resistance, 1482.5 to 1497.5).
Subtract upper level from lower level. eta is 121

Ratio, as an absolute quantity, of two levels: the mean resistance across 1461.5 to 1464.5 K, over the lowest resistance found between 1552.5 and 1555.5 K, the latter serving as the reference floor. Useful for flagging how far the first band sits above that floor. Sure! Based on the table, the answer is 1.15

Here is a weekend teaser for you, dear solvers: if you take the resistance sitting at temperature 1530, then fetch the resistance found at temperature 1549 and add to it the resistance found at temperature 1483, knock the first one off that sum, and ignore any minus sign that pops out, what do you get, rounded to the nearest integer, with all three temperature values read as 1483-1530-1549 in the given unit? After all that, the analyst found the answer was 398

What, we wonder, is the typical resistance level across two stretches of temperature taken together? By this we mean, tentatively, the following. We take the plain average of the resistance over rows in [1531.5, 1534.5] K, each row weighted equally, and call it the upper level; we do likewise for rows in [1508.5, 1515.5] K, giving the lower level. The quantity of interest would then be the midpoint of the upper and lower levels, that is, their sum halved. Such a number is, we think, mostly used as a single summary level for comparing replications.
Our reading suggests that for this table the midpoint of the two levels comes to 368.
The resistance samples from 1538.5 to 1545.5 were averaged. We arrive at 446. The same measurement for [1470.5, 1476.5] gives 449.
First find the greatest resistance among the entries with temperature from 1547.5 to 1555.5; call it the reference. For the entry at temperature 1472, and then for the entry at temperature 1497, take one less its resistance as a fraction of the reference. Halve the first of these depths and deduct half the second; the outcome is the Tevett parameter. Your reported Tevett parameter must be 0.04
